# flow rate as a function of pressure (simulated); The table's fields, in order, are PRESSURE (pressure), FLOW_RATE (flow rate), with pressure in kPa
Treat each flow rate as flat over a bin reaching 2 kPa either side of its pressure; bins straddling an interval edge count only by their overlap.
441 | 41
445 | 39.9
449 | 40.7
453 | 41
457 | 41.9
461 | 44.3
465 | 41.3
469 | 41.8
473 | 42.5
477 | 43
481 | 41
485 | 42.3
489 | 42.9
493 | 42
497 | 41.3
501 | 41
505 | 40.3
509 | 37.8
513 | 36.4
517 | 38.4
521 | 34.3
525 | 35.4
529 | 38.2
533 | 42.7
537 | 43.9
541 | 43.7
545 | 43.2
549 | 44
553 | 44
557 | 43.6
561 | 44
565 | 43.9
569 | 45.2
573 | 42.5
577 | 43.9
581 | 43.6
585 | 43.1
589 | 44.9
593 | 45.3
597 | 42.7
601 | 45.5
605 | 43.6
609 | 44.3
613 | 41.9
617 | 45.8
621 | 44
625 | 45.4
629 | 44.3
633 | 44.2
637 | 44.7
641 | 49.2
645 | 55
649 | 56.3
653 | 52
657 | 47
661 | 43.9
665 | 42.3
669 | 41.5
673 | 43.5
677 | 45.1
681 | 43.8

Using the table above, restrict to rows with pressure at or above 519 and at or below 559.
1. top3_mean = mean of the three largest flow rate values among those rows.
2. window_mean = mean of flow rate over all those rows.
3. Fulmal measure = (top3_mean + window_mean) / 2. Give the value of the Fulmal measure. 42.6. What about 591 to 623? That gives 44.8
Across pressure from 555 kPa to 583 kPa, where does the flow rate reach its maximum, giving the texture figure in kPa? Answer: 569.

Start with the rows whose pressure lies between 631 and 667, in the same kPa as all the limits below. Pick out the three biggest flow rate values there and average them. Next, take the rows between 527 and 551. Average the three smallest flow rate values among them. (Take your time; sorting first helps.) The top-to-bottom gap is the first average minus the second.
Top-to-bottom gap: 13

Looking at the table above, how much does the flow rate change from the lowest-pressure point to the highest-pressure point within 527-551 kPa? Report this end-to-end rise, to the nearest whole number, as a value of 6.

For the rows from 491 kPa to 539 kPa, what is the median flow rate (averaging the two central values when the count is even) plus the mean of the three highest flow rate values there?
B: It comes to 82.2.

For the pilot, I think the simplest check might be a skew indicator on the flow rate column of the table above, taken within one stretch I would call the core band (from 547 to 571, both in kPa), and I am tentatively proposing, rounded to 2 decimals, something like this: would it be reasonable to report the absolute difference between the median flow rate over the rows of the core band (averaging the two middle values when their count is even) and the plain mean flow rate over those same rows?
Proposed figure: 0.12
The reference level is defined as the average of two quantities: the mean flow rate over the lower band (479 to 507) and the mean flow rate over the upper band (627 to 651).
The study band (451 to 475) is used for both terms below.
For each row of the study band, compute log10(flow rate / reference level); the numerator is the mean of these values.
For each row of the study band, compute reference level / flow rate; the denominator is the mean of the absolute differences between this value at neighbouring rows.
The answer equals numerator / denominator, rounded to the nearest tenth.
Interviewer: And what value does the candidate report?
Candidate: -0.8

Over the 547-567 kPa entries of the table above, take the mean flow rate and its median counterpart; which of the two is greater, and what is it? 44.0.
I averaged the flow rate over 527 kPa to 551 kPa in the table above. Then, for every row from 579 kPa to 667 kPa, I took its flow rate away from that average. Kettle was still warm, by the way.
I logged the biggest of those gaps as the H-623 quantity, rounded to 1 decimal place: 0.7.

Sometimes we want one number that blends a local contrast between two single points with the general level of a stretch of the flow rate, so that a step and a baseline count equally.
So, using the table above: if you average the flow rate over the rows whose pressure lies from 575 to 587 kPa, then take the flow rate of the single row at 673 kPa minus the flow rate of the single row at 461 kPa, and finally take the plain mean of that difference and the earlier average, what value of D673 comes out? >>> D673 21.4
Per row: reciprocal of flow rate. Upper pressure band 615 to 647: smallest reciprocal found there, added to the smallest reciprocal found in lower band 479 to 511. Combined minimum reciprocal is 0.0415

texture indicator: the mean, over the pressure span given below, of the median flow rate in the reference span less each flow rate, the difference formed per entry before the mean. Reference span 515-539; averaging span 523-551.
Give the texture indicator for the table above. -3.3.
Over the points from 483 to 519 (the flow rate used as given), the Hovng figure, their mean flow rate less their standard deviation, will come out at 38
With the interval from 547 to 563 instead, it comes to 44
